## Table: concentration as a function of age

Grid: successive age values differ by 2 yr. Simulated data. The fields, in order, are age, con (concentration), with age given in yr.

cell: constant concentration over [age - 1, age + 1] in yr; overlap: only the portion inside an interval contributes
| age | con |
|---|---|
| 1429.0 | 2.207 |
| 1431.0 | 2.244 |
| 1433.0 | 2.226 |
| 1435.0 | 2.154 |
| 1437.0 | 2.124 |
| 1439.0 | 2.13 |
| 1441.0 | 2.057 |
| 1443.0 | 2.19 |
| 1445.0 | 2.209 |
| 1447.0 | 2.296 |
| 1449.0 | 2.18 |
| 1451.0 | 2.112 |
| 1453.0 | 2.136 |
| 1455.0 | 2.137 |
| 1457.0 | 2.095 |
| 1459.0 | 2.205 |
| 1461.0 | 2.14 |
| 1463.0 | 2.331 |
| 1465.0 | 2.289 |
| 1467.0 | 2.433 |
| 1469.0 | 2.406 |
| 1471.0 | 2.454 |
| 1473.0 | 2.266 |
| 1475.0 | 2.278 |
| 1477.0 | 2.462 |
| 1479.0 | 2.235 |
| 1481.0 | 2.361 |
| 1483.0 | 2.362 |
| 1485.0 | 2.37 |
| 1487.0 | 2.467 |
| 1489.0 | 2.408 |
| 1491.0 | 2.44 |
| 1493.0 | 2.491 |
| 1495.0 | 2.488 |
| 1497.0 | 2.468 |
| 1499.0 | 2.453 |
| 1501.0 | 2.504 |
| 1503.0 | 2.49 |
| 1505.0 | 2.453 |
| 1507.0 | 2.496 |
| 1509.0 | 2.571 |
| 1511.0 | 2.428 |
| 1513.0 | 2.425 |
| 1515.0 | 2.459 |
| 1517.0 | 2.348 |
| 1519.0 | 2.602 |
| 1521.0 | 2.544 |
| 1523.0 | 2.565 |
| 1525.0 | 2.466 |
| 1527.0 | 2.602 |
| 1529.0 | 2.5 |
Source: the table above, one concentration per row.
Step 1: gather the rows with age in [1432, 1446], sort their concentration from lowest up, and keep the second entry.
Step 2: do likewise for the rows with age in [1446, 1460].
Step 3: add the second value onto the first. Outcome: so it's 4.24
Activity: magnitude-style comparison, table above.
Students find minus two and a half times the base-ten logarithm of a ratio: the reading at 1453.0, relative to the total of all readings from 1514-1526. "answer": 2.12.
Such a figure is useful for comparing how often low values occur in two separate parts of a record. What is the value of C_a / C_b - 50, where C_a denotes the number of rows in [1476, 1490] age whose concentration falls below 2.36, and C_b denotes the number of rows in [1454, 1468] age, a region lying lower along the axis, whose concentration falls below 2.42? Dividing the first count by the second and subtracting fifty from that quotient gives -49.83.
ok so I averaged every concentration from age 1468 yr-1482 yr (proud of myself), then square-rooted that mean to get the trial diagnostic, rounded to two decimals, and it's 1.53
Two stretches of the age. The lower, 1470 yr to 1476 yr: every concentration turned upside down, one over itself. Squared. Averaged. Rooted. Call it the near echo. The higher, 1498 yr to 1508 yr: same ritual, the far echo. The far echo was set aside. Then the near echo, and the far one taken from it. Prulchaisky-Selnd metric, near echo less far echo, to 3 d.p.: 0.026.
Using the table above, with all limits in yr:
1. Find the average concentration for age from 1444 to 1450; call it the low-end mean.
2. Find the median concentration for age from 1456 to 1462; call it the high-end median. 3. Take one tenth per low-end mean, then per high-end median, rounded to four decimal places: 0.0210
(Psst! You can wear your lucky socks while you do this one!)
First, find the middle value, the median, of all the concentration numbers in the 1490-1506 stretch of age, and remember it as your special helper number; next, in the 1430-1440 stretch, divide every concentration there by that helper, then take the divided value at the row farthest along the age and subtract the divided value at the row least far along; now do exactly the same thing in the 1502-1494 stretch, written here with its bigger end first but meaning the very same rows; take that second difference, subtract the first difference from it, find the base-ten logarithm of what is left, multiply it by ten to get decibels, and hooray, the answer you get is -13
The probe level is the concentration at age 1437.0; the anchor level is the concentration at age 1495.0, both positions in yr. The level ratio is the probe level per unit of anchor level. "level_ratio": 0.854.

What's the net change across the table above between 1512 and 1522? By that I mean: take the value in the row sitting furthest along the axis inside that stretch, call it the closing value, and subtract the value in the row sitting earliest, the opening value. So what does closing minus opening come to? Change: 0.12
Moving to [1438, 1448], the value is 0.17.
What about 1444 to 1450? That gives -0.03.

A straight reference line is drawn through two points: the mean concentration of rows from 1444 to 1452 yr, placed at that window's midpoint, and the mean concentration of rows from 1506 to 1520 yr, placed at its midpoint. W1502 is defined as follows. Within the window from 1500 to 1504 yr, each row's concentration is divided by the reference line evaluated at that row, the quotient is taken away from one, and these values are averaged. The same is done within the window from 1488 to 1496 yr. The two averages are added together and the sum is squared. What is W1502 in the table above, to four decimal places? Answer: 0.0033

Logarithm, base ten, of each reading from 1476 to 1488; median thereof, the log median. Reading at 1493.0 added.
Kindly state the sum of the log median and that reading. 2.87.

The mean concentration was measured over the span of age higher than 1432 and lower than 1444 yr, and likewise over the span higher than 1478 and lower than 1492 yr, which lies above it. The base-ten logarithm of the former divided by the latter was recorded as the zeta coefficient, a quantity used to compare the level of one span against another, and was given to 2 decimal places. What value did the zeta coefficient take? -0.04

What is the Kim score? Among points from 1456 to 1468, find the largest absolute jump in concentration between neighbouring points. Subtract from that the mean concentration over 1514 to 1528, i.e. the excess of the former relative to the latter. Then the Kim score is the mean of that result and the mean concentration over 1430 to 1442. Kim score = -0.083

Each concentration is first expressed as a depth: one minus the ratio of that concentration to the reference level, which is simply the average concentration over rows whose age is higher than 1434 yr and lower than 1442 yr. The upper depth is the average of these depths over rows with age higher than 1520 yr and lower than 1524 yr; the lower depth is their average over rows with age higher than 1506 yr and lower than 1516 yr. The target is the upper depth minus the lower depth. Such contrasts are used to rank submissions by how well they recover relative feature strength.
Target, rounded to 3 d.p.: -0.037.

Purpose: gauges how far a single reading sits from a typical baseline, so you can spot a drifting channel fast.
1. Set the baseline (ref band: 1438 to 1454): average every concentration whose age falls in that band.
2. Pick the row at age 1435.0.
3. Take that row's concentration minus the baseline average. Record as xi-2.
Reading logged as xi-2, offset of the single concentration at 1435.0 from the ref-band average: 0.0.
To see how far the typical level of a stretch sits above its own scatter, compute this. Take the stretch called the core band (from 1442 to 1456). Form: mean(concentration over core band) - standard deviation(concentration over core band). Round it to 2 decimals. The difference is 2.12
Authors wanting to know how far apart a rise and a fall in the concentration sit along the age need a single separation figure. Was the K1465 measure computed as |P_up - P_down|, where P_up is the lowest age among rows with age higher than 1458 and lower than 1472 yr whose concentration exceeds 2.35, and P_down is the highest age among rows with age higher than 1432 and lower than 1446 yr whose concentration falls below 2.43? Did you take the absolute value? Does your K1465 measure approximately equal 22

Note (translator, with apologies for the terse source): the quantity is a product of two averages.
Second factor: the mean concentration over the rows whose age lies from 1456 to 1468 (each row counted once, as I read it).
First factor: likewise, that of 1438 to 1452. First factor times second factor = 4.9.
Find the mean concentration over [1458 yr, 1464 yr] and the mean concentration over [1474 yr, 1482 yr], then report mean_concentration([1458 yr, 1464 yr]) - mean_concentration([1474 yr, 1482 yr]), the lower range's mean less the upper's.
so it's -0.11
